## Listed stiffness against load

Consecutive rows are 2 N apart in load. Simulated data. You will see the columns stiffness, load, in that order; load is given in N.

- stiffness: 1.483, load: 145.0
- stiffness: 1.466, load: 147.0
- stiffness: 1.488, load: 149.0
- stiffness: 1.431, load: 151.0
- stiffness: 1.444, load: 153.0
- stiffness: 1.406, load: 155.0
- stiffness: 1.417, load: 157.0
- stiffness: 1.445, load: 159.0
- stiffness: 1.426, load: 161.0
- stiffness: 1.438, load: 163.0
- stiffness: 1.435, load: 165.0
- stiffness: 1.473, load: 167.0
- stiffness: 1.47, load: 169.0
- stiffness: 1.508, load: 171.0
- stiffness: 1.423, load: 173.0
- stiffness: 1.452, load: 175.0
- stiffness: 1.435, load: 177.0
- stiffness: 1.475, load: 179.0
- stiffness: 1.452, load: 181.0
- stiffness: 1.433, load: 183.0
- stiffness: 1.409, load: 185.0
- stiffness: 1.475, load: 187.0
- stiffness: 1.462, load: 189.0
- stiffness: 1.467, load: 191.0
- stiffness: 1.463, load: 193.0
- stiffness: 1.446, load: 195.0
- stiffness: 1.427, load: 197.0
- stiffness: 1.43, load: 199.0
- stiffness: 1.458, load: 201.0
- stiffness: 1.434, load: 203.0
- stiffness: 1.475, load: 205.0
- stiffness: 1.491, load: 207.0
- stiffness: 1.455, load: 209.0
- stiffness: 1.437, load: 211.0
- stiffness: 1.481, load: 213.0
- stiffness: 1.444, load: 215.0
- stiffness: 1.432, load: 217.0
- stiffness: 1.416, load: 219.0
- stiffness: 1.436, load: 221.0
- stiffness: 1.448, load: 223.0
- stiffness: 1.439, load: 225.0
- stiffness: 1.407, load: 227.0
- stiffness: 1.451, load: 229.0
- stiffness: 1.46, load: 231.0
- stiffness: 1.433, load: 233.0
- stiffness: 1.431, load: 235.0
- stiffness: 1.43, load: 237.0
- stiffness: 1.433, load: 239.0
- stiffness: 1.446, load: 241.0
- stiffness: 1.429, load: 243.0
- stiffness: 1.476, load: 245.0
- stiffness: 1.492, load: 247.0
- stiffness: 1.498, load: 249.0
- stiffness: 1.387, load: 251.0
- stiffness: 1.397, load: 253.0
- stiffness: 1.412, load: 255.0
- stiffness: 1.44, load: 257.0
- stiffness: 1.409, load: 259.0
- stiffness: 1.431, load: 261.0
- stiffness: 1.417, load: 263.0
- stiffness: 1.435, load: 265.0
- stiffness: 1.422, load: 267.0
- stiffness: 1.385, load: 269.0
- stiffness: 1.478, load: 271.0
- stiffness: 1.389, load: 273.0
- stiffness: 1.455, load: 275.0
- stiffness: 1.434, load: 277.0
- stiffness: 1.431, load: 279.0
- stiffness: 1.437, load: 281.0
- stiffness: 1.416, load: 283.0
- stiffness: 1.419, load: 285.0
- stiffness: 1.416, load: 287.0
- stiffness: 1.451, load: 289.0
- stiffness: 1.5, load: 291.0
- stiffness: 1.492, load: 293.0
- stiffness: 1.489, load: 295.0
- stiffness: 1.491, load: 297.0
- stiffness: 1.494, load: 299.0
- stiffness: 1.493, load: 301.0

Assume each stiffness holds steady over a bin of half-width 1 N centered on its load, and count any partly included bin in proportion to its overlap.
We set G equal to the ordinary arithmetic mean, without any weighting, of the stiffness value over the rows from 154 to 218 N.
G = 1.45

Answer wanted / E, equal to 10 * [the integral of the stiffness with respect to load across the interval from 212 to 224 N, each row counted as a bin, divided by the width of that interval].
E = 14.4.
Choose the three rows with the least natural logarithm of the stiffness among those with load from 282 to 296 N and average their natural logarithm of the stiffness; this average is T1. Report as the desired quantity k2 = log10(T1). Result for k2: -0.458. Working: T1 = 0.349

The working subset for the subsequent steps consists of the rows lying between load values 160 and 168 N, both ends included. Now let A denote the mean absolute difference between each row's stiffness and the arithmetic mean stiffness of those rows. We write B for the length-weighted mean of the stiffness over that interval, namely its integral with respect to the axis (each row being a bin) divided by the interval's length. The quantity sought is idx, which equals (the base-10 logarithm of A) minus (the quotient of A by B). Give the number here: -1.83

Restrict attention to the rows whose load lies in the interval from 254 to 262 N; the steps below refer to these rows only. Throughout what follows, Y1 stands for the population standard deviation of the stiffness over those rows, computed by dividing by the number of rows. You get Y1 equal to 0.013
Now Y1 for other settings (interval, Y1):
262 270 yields 0.018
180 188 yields 0.024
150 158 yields 0.014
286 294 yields 0.034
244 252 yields 0.045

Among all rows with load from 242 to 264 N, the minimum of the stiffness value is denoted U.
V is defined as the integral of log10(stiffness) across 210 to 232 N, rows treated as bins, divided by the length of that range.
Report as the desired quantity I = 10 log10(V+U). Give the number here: 1.89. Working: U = 1.387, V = 0.1586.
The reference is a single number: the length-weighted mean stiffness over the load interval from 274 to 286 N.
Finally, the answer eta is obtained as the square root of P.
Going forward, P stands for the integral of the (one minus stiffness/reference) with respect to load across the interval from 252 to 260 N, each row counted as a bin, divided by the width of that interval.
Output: 0.11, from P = 0.012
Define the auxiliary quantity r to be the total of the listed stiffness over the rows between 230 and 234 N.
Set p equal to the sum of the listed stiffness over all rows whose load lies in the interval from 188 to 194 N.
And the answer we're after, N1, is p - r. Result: 1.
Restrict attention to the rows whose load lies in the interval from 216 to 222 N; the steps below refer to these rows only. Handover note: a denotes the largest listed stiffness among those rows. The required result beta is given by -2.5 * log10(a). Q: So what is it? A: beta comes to -0.393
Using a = 1.436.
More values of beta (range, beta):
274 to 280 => -0.407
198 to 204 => -0.409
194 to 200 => -0.400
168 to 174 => -0.446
